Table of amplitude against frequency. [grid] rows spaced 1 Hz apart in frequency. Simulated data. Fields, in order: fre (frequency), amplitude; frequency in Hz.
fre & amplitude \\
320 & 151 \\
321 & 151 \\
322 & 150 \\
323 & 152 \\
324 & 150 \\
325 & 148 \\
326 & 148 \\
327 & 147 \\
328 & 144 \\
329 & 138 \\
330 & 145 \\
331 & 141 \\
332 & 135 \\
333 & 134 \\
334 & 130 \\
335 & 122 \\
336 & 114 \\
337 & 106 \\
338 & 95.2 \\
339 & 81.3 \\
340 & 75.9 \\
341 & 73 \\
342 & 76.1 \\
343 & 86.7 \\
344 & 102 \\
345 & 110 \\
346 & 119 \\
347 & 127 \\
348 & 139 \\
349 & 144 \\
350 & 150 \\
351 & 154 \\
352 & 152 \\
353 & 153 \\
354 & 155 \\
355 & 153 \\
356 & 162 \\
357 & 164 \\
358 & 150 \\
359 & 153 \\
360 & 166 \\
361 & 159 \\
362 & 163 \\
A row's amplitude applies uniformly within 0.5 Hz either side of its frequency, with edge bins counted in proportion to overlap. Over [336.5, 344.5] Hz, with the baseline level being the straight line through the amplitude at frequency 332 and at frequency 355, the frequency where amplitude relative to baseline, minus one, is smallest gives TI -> 341 Hz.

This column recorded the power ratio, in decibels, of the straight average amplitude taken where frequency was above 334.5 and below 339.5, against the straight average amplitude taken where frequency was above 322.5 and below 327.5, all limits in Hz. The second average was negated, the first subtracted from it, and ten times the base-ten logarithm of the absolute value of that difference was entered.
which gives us 24.0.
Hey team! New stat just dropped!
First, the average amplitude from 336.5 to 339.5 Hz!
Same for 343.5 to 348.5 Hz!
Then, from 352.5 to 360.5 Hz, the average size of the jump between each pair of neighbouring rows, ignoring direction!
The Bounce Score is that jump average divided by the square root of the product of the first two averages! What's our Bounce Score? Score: 0.061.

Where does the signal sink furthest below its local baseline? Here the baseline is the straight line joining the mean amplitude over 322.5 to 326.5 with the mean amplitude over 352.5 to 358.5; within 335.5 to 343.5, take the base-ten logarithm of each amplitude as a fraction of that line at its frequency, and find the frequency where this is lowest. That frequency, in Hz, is 341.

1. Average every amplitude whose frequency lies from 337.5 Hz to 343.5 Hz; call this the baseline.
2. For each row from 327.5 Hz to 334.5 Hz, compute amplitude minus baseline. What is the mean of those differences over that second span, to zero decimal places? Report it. 57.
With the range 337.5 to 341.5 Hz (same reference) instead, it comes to 0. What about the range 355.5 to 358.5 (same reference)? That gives 77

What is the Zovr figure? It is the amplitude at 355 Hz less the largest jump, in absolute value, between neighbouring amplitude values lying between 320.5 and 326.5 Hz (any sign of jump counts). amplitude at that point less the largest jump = 151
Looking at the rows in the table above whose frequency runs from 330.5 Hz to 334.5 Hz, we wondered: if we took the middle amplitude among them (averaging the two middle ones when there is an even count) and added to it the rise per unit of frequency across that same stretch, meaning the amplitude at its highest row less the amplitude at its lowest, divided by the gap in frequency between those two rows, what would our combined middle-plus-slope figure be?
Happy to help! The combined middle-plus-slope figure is 131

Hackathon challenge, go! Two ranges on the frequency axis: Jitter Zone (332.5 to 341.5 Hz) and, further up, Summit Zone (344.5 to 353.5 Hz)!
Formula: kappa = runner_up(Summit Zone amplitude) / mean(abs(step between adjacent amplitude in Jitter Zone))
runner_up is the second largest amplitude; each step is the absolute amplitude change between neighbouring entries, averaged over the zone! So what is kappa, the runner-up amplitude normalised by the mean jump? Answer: 20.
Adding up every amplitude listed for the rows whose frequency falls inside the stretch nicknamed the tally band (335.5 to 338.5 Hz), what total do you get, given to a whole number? 315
